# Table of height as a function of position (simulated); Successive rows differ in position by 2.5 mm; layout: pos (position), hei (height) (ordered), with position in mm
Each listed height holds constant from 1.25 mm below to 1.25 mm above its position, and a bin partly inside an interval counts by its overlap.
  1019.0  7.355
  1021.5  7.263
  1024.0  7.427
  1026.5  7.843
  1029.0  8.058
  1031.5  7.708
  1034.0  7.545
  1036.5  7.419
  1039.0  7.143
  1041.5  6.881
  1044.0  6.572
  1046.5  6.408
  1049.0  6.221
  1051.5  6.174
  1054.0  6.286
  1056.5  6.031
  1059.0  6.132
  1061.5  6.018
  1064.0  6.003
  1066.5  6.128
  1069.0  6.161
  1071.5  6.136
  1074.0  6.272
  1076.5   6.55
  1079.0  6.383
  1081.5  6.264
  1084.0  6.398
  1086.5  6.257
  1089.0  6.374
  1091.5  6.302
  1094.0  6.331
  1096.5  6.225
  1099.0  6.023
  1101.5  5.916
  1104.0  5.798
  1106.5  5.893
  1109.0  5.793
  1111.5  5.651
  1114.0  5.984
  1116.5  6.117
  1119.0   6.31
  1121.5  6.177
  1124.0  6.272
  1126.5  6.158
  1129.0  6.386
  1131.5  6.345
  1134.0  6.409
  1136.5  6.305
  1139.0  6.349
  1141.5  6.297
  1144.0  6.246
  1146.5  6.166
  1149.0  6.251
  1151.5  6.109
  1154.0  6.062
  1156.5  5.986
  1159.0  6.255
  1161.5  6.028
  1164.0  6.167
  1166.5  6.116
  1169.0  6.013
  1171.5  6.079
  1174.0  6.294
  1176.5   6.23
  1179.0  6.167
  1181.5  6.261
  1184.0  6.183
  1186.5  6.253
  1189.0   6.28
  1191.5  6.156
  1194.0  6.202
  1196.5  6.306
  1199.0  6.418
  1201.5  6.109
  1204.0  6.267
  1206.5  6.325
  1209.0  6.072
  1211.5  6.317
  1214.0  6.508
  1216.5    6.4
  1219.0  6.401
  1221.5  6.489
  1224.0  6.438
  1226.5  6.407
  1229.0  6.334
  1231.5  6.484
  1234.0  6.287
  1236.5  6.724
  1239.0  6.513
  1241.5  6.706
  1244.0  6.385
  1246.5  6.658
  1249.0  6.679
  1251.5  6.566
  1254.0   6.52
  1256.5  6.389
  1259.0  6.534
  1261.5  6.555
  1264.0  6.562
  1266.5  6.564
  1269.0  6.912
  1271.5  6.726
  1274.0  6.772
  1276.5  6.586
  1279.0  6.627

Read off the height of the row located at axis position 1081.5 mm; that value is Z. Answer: 6.264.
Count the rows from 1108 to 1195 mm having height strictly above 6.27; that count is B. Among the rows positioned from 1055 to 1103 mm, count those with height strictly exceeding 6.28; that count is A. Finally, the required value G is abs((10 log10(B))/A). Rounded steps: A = 6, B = 10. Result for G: 1.7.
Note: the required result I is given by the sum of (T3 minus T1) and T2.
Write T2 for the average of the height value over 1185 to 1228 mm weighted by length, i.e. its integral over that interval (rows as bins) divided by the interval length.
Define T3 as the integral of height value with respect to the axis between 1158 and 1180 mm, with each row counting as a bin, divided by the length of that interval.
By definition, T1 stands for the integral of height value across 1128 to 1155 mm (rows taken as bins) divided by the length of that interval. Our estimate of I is 6.2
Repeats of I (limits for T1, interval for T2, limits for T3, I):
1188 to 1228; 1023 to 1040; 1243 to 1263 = 7.8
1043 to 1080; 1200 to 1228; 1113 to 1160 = 6.3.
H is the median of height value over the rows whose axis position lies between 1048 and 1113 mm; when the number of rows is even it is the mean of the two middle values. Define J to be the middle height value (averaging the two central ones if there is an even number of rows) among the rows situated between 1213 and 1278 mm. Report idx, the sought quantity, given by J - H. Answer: 0.4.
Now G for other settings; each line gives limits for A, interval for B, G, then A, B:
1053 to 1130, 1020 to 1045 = 1.1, 9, 10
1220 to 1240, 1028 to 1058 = 1.2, 8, 9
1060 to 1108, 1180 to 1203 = 0.8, 6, 3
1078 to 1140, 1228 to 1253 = 0.9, 11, 10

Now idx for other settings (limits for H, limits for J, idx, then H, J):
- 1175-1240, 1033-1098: 0.0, 6.31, 6.28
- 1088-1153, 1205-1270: 0.3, 6.24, 6.50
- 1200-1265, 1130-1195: -0.2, 6.46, 6.22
